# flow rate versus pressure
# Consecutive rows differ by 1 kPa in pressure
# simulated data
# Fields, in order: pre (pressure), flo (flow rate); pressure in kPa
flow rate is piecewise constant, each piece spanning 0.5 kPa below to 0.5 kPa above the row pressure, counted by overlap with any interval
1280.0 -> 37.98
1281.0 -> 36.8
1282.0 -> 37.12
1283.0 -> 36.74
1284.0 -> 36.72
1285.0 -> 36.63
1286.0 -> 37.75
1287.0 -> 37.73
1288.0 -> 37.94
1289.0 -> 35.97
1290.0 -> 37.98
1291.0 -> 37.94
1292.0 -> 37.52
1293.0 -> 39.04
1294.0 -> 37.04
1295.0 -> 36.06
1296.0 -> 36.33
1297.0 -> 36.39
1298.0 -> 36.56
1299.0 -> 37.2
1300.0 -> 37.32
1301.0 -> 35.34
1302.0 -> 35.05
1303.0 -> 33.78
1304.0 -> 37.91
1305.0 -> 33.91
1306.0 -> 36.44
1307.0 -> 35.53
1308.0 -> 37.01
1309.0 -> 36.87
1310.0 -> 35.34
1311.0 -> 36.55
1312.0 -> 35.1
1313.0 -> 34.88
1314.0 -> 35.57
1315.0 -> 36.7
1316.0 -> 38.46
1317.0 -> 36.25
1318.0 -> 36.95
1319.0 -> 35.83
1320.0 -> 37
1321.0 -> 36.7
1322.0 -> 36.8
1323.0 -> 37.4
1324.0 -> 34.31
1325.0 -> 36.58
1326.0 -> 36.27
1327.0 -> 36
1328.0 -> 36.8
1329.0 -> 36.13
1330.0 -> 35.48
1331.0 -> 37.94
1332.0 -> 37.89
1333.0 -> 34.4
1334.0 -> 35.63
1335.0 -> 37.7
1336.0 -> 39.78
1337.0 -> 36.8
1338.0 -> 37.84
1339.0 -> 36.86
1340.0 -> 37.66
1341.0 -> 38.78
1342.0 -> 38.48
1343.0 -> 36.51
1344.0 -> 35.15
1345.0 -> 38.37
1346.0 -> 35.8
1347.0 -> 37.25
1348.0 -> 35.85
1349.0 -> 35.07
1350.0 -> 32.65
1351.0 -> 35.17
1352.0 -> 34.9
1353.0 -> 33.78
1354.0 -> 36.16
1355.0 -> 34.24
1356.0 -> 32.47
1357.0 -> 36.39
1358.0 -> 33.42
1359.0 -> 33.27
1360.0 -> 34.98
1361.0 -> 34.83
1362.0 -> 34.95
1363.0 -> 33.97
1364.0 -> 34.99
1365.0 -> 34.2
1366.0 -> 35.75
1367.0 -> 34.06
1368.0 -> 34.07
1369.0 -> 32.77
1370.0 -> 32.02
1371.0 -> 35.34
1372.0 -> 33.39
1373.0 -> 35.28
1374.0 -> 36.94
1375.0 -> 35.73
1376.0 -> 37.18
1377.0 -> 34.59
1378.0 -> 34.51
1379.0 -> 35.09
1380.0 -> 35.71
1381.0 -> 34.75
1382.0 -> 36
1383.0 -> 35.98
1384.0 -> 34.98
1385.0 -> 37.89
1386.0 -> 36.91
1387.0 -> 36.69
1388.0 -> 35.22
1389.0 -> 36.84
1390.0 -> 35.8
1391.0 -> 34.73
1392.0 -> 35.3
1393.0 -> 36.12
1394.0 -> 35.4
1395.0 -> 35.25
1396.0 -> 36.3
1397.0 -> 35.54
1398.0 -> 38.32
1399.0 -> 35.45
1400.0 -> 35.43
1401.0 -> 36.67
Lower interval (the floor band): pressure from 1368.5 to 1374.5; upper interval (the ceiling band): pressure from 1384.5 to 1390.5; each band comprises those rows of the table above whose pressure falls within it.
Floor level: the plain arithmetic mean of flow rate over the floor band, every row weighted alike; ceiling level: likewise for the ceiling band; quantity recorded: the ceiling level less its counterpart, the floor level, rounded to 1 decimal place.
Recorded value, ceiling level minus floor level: 2.3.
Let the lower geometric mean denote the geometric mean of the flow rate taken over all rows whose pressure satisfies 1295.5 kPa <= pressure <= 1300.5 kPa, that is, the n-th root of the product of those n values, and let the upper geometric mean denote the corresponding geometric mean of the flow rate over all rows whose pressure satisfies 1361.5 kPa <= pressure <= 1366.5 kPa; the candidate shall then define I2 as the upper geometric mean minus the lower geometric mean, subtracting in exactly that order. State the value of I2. -1.99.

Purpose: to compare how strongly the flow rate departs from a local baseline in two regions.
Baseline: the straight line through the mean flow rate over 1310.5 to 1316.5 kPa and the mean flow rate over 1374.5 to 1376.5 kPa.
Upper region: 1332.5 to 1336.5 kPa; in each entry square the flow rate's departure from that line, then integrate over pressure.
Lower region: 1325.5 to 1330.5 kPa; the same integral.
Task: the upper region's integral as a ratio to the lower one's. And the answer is 18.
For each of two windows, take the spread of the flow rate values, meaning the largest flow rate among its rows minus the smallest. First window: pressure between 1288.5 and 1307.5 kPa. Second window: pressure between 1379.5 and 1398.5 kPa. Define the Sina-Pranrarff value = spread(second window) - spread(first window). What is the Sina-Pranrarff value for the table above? -2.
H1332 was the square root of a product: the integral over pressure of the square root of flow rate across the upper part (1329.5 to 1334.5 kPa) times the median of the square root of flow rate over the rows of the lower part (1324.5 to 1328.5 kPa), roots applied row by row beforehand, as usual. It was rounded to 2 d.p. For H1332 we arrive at 13.48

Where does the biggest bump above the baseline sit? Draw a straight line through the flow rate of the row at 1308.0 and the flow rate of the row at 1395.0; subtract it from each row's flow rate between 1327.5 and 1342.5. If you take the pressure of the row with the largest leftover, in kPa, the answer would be 1336.0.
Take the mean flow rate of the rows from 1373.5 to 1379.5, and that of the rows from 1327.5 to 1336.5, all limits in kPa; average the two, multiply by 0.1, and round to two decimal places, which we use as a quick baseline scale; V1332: 3.63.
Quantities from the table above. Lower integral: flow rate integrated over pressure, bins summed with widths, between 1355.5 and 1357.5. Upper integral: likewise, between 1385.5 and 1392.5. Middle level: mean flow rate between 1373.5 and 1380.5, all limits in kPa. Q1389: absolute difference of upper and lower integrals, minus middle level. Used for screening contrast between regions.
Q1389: 147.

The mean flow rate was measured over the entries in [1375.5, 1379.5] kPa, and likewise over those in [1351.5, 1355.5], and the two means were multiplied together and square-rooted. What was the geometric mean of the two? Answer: 35.1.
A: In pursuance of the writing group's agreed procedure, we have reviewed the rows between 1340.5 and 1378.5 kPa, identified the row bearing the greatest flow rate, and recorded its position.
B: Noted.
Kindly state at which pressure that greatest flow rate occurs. 1341.0 kPa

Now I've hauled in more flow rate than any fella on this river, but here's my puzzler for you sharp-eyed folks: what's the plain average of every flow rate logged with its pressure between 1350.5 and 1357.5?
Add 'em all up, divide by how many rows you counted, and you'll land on 34.7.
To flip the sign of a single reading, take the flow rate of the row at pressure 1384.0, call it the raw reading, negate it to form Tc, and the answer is -35.0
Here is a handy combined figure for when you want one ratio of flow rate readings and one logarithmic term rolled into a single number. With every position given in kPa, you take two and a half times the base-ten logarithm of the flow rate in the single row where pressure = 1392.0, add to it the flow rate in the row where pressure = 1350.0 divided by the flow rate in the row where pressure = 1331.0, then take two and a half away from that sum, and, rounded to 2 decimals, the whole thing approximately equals 2.23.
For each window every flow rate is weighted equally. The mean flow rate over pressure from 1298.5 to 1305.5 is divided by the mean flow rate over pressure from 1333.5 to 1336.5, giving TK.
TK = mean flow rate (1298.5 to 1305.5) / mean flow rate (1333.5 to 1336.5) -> 0.95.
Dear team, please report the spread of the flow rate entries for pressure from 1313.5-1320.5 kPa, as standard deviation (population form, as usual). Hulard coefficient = 0.89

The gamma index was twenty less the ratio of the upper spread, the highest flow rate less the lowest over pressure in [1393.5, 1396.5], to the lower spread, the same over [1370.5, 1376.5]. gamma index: 19.7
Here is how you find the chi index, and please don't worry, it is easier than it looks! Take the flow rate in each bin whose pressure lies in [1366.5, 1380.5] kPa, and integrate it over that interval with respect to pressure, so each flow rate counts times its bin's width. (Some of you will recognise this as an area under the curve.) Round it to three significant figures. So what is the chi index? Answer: 487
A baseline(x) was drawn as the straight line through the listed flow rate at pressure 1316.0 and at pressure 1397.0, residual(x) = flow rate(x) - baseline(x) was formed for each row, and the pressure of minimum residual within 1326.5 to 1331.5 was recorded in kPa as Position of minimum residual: 1330.0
